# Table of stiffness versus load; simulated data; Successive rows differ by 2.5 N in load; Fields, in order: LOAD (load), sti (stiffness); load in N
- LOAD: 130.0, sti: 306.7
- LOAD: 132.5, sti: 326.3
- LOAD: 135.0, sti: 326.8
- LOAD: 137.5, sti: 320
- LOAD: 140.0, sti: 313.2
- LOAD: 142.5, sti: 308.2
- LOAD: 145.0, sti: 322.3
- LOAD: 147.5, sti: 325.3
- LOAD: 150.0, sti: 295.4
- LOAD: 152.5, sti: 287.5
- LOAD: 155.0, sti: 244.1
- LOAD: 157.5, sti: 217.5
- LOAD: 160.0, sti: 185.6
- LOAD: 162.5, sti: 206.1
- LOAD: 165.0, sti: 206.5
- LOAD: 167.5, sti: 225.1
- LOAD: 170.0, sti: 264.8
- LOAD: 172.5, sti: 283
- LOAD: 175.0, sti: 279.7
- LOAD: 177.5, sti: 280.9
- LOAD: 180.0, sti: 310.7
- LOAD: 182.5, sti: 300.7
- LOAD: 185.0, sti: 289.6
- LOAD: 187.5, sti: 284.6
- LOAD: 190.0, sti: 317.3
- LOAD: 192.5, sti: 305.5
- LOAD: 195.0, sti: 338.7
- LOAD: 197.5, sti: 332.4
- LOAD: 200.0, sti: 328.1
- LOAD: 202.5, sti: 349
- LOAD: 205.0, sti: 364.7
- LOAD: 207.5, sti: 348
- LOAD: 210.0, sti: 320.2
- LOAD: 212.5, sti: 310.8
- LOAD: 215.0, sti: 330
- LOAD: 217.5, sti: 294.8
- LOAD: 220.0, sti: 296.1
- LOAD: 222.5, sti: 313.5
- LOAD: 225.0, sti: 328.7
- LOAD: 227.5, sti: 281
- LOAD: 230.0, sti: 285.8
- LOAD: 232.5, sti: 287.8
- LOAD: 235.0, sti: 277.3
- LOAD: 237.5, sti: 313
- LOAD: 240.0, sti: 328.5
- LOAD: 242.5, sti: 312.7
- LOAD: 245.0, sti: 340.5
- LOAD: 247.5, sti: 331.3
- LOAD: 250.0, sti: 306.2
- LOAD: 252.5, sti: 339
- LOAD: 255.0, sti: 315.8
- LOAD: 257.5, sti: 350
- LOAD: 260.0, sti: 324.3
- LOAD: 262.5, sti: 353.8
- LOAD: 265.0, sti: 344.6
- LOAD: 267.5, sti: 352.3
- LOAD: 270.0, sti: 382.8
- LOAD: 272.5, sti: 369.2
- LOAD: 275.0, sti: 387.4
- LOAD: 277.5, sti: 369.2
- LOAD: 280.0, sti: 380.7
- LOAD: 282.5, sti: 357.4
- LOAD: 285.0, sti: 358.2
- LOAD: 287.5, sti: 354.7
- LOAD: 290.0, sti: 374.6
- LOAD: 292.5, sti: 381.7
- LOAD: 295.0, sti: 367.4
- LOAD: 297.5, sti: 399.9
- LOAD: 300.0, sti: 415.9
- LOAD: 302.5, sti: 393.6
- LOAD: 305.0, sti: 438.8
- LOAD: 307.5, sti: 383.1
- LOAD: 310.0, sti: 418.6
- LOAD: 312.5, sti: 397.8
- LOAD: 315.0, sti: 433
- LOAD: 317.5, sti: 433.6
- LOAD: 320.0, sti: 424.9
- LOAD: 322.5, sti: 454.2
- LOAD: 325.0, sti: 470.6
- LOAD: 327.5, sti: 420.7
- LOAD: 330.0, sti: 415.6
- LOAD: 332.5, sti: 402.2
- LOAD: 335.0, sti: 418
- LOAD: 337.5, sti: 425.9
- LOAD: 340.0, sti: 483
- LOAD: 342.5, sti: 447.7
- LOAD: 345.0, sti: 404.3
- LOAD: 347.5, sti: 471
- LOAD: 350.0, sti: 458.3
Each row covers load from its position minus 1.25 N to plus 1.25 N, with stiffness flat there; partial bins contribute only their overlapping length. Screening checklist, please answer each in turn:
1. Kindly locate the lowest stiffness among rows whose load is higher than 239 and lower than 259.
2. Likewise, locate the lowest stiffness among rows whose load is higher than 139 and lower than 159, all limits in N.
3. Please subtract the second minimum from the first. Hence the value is 89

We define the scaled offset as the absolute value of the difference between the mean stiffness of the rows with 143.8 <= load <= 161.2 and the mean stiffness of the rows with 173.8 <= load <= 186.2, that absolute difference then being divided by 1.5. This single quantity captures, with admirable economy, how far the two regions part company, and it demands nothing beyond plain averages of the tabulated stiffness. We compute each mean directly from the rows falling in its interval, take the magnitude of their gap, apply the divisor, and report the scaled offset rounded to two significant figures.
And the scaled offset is 16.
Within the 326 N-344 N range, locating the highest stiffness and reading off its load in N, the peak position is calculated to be 340.0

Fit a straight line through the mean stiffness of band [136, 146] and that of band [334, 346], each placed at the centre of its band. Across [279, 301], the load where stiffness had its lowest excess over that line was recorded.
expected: 287.5 N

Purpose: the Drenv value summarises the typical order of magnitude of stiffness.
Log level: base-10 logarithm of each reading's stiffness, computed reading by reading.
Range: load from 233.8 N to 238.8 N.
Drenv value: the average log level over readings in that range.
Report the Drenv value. 2.47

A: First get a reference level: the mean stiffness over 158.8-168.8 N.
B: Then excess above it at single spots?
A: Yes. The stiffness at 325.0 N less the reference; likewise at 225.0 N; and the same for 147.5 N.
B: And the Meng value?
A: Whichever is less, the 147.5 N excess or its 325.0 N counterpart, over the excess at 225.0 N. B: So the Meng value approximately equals 0.97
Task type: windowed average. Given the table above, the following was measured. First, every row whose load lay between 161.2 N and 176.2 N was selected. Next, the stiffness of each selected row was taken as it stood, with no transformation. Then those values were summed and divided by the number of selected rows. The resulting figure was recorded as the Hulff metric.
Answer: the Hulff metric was 244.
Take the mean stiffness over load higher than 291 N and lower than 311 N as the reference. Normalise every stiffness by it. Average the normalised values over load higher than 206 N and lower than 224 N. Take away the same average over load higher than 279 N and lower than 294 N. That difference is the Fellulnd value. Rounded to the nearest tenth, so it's -0.1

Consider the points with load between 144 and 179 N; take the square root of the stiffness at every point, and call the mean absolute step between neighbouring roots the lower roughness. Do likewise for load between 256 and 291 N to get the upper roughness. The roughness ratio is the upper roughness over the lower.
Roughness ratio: 0.71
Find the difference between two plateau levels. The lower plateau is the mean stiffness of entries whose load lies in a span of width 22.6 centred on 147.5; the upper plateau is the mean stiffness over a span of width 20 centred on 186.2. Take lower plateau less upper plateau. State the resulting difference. -11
